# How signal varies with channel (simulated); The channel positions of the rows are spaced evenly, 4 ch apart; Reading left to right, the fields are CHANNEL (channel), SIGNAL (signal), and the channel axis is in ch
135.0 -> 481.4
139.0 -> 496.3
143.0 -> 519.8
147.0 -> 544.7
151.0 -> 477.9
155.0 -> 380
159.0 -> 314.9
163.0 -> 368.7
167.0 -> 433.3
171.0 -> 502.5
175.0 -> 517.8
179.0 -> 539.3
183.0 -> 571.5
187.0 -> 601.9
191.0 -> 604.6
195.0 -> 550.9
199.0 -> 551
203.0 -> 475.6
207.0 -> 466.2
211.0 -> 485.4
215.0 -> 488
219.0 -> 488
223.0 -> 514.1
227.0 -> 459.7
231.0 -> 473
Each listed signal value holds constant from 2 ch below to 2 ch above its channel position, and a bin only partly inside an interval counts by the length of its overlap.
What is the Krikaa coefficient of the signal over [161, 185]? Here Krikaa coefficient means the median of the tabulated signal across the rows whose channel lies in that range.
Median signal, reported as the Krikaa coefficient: 510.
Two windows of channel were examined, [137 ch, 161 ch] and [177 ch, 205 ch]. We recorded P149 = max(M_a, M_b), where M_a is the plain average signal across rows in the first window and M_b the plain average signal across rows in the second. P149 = 556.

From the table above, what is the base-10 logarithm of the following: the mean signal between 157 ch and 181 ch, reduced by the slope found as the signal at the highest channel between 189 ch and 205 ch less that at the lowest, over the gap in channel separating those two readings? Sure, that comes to 2.66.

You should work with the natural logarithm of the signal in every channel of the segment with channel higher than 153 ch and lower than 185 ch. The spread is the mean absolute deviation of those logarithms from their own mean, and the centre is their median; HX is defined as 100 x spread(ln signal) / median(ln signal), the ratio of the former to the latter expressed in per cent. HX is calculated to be 2.9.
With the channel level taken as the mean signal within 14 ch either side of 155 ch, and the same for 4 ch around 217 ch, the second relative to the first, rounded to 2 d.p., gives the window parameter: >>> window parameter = 1.12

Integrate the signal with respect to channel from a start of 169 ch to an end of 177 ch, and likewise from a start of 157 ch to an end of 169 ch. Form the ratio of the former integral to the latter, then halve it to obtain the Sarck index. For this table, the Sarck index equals 0.46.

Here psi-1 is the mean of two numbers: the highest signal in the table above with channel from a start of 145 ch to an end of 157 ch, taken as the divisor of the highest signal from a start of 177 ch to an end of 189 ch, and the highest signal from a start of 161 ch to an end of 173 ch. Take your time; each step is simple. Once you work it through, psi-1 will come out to 252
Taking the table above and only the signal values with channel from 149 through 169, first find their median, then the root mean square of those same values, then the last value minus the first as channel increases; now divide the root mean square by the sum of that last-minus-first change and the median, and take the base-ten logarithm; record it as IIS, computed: 0.08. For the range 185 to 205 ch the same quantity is 0.12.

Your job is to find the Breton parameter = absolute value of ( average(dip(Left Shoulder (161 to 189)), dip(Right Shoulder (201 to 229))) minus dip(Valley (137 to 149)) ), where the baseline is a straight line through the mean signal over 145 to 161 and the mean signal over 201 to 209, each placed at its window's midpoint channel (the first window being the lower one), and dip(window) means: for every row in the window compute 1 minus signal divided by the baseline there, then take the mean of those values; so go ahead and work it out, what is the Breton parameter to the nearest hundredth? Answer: 0.17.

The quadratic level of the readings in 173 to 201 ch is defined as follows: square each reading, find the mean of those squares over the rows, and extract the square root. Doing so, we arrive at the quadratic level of 563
